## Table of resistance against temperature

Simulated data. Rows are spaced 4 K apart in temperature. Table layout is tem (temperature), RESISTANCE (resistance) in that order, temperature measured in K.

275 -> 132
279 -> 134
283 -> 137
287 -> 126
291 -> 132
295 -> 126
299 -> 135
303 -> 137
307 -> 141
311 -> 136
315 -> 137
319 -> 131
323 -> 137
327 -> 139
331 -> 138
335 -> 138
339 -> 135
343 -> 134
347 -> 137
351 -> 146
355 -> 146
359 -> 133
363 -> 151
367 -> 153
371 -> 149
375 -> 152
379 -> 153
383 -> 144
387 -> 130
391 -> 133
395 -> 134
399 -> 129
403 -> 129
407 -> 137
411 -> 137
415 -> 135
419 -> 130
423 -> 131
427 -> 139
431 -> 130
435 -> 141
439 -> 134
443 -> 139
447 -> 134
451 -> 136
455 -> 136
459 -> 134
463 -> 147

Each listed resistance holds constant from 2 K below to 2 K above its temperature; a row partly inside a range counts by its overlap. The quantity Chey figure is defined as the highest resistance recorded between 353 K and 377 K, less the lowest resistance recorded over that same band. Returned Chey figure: 20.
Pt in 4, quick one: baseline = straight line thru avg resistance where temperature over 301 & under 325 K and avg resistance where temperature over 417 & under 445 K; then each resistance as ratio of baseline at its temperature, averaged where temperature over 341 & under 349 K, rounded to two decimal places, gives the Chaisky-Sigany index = 1.00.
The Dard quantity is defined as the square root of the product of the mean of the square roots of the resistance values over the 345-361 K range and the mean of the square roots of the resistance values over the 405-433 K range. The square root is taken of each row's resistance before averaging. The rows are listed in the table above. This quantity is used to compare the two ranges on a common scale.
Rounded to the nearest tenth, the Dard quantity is 11.7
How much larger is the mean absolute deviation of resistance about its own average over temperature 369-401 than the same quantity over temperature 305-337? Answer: 7.1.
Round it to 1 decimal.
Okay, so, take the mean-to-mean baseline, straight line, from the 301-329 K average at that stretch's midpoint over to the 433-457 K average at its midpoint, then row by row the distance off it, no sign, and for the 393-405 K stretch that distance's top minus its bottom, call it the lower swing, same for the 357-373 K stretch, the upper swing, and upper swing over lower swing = 2.5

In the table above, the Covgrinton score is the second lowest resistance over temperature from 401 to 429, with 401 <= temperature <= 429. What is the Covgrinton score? 130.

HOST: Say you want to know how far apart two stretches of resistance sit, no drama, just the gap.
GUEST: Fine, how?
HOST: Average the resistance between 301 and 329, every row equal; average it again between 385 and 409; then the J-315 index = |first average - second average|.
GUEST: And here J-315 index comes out 5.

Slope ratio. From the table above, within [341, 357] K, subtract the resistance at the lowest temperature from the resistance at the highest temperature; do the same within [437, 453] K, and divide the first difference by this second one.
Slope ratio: 6.0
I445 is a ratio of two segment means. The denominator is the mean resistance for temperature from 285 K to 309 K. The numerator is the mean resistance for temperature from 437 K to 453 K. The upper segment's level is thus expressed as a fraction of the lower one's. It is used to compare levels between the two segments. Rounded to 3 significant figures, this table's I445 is 1.02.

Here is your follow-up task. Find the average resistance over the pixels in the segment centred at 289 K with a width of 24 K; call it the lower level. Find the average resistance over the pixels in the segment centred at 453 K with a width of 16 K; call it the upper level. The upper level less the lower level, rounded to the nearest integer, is 3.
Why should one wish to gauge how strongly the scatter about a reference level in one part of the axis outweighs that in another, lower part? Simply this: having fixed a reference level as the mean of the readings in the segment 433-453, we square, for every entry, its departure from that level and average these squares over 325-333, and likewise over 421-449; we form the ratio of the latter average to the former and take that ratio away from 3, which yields -2.6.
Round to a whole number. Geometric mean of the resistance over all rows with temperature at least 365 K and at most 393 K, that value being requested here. 145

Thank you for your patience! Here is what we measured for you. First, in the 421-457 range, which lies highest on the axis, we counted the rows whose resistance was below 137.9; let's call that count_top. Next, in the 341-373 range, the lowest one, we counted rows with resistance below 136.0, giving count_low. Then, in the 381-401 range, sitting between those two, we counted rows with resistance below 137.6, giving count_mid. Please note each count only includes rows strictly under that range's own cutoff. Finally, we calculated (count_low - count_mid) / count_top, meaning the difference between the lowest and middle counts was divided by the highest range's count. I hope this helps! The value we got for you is -0.33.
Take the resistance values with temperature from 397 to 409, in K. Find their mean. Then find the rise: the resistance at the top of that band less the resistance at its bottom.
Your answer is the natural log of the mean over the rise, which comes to 2.80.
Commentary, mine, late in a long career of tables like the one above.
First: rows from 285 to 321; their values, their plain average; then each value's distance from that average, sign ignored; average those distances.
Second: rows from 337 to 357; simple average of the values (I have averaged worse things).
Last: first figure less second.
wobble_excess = -135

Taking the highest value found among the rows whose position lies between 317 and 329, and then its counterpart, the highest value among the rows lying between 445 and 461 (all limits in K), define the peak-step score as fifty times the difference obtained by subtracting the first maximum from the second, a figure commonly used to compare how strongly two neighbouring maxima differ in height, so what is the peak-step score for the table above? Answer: -150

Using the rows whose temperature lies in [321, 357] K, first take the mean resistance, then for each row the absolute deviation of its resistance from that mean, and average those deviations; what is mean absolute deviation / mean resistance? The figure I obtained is 0.0229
